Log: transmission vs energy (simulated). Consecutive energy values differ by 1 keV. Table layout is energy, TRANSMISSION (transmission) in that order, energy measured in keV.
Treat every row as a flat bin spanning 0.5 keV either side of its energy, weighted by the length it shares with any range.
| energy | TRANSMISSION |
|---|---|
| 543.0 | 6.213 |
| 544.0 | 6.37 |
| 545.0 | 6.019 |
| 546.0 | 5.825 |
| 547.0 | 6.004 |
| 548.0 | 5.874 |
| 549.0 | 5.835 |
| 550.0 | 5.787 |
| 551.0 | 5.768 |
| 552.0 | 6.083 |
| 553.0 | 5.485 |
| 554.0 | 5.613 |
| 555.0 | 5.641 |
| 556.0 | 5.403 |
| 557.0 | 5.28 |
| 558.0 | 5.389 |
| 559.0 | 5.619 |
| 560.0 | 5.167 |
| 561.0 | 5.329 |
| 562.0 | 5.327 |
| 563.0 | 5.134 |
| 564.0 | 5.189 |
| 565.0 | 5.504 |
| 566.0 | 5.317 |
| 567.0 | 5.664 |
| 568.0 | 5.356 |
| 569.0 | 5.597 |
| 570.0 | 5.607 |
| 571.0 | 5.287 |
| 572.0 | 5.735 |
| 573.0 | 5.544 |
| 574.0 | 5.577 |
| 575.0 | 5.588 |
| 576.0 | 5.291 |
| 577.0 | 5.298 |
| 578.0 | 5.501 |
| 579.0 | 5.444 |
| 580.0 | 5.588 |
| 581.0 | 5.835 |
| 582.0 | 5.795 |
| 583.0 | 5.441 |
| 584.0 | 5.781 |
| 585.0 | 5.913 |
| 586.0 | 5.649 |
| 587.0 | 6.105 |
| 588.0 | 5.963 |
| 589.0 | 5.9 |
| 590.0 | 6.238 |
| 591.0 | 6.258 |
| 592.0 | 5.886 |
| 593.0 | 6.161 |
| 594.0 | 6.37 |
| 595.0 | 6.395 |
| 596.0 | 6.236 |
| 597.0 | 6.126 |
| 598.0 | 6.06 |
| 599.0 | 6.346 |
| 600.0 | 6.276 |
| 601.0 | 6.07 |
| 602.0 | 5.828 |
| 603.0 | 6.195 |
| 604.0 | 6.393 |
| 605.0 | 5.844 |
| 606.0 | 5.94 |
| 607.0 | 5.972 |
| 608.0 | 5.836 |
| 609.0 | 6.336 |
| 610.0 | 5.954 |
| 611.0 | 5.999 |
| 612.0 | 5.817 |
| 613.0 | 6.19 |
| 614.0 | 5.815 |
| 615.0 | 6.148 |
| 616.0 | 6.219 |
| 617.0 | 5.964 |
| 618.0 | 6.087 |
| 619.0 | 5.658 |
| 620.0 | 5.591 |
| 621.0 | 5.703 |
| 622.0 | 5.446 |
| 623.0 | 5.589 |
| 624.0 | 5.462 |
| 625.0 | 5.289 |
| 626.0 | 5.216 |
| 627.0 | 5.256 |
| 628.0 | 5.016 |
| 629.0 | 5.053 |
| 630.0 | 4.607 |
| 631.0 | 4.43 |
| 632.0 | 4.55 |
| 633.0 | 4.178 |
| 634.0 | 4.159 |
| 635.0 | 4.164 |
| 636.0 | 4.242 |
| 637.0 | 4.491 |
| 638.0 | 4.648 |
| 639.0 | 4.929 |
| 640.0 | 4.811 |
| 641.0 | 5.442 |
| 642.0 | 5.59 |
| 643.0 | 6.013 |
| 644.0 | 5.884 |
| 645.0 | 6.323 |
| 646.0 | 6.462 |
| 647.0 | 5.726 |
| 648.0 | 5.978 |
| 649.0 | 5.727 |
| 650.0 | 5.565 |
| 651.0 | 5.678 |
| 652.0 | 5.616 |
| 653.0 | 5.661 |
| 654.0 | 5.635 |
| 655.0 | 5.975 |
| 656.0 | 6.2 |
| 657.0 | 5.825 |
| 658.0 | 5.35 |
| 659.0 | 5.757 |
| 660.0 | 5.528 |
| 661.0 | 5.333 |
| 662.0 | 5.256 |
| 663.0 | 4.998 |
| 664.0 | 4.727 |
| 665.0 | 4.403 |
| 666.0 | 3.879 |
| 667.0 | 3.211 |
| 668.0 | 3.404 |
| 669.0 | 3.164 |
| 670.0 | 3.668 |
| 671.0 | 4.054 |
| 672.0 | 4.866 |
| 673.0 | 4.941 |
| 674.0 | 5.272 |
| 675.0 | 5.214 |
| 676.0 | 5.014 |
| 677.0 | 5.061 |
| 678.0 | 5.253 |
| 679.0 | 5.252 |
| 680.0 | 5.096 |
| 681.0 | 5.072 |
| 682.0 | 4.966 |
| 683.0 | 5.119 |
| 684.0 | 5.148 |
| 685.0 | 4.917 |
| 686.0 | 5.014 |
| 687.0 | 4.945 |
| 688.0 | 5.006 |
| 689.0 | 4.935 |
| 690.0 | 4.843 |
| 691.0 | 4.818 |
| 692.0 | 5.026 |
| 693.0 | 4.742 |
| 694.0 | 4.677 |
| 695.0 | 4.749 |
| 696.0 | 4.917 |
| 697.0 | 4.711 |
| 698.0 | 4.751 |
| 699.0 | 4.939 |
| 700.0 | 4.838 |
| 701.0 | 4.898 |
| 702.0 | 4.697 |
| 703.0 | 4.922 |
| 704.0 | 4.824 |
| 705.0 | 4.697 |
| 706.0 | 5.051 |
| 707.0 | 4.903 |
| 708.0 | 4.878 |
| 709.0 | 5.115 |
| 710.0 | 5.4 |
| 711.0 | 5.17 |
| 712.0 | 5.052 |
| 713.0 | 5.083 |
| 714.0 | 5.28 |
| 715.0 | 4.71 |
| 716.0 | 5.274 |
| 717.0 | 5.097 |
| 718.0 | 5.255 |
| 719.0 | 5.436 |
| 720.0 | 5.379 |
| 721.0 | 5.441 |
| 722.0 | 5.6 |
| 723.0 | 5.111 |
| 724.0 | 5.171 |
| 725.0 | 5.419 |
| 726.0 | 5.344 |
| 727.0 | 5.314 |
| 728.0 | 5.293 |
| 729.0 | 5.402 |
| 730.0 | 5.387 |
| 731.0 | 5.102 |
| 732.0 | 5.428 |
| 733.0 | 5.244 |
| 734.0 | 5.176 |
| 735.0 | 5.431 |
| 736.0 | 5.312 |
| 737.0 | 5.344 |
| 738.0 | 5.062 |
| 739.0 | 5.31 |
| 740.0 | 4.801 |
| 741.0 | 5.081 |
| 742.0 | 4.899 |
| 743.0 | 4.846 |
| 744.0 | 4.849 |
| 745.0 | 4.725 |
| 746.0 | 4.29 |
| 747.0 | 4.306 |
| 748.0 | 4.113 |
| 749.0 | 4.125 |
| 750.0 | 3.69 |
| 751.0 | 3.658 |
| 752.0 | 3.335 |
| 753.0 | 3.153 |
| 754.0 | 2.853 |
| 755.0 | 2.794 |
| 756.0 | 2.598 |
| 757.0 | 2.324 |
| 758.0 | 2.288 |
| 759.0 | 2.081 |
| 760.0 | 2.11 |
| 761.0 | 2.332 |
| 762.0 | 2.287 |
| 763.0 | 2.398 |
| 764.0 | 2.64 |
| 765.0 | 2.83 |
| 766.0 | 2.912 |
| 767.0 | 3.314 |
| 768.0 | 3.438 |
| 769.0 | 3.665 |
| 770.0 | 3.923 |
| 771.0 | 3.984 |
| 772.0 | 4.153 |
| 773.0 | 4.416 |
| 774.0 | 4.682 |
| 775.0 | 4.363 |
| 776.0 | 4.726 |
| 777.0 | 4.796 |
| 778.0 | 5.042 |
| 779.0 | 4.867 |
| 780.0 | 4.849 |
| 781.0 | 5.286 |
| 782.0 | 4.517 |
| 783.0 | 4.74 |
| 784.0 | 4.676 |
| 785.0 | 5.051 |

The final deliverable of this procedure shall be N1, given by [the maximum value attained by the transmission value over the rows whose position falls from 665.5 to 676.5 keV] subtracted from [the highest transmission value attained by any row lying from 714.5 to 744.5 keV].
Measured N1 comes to 0.3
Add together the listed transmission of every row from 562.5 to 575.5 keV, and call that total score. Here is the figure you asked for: 71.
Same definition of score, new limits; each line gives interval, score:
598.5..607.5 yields 55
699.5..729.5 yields 154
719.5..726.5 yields 37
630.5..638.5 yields 35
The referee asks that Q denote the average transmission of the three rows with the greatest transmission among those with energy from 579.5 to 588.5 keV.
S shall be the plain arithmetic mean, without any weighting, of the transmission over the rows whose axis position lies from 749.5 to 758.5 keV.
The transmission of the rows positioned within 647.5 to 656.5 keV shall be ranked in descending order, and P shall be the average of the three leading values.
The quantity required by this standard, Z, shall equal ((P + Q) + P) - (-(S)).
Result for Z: 21.1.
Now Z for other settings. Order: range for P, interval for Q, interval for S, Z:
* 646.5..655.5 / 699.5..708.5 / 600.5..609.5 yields 22.8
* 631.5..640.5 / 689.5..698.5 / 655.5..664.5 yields 20.0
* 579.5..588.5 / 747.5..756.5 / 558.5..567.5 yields 21.3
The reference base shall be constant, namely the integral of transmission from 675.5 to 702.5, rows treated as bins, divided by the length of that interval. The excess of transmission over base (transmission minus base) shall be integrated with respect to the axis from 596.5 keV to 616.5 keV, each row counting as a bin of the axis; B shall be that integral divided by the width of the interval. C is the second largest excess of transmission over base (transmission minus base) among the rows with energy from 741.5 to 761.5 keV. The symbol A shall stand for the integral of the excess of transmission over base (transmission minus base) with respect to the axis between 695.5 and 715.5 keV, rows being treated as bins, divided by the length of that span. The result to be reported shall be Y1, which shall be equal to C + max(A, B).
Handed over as 1.0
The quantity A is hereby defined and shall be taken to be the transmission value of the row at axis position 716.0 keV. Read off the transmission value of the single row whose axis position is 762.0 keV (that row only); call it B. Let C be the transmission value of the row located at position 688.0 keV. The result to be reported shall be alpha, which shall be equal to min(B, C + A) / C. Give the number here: 0.5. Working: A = 5.274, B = 2.287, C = 5.006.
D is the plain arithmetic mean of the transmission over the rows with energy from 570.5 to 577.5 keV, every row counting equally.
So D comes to 5.47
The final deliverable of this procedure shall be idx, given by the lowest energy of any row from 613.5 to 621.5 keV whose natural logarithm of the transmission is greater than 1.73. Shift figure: 614.0 keV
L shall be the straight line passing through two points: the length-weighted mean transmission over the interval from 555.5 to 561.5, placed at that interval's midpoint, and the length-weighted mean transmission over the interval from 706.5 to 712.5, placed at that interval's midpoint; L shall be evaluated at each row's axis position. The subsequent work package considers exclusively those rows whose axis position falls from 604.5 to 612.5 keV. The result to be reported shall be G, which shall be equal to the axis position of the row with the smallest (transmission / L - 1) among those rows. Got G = 612.0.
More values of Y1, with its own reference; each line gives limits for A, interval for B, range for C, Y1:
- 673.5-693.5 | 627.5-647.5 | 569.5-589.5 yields 1.1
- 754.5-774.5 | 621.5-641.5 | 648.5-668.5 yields 0.9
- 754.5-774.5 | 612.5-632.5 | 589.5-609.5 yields 2.0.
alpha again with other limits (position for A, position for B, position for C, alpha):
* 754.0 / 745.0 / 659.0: 0.8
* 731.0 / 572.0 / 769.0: 1.6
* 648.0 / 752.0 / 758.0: 1.5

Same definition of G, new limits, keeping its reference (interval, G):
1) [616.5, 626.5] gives 626.0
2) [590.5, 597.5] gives 592.0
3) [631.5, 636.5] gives 634.0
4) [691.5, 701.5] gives 694.0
